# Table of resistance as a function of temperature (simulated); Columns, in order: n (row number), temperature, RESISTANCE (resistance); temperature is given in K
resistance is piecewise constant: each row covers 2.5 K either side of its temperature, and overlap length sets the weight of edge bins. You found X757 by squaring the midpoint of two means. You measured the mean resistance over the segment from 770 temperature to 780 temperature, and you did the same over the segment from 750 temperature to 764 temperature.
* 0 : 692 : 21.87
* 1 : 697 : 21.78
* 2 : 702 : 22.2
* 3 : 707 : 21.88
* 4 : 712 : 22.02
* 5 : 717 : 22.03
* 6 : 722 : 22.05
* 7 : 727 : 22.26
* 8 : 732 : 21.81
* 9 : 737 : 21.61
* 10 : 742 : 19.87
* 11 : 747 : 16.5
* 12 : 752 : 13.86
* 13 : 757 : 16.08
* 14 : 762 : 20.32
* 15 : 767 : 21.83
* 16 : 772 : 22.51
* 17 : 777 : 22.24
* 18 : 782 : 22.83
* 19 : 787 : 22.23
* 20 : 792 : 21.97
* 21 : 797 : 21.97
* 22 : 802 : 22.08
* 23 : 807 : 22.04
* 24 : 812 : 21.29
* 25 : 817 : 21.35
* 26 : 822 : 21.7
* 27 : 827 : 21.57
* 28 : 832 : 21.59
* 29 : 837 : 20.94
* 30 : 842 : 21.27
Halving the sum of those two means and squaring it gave 383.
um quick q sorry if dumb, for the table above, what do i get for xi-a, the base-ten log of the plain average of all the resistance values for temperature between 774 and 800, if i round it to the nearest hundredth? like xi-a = 1.35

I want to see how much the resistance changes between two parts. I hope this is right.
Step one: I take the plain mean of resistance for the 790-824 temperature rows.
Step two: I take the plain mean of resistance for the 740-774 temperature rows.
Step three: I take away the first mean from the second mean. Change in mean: -3.1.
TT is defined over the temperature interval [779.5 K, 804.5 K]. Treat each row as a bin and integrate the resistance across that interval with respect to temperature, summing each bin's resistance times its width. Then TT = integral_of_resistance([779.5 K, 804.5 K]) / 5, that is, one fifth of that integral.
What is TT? 111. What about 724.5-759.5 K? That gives 132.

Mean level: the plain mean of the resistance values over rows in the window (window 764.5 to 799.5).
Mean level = 22.2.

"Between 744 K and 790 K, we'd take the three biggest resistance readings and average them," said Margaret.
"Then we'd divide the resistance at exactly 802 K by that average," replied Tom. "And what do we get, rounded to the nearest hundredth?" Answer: 0.98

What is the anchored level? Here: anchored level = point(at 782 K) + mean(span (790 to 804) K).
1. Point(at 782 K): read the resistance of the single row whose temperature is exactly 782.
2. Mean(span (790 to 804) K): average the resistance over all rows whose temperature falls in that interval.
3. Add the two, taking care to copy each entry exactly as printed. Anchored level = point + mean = 44.8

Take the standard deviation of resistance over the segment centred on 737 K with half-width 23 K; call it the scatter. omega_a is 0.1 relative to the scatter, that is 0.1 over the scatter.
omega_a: 0.0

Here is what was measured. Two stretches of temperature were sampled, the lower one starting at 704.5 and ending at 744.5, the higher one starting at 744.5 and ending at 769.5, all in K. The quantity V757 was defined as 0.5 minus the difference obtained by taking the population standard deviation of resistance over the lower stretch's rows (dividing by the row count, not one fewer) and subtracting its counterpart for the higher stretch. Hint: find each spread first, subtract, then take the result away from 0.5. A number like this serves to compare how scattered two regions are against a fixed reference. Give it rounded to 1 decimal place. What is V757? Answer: 2.7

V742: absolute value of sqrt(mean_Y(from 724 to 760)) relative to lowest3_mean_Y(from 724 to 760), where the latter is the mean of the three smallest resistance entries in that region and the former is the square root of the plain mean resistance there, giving 0.281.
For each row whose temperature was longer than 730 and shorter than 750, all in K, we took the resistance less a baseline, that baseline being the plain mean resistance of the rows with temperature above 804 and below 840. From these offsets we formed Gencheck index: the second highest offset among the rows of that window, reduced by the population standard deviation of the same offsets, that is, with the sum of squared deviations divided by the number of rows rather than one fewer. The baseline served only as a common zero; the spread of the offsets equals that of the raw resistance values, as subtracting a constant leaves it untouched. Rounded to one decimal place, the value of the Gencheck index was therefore -2.0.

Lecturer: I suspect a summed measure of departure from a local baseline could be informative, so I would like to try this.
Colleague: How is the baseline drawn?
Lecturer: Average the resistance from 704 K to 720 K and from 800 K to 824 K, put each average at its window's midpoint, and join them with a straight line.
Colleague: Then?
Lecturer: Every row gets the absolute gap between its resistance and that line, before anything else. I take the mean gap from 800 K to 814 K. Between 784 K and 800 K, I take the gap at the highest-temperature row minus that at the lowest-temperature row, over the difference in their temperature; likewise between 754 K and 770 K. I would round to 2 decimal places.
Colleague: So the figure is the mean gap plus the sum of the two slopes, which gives -0.23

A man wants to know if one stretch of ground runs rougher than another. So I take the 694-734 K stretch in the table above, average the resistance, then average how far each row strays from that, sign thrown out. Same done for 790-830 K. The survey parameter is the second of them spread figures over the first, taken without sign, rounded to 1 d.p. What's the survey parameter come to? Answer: 2.0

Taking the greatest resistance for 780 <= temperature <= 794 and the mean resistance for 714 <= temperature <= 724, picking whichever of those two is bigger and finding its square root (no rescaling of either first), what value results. 4.78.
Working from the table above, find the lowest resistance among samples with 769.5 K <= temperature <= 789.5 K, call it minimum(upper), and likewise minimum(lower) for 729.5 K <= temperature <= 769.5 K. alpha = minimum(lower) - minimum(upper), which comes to -8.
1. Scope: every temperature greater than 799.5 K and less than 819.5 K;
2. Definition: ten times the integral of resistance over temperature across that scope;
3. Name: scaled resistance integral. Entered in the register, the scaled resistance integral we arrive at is 4338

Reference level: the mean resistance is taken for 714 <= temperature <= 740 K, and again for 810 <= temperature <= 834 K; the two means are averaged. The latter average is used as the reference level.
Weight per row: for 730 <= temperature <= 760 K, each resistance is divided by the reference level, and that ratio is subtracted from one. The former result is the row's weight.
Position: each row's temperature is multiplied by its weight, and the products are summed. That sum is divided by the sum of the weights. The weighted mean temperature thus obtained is 751.2 K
